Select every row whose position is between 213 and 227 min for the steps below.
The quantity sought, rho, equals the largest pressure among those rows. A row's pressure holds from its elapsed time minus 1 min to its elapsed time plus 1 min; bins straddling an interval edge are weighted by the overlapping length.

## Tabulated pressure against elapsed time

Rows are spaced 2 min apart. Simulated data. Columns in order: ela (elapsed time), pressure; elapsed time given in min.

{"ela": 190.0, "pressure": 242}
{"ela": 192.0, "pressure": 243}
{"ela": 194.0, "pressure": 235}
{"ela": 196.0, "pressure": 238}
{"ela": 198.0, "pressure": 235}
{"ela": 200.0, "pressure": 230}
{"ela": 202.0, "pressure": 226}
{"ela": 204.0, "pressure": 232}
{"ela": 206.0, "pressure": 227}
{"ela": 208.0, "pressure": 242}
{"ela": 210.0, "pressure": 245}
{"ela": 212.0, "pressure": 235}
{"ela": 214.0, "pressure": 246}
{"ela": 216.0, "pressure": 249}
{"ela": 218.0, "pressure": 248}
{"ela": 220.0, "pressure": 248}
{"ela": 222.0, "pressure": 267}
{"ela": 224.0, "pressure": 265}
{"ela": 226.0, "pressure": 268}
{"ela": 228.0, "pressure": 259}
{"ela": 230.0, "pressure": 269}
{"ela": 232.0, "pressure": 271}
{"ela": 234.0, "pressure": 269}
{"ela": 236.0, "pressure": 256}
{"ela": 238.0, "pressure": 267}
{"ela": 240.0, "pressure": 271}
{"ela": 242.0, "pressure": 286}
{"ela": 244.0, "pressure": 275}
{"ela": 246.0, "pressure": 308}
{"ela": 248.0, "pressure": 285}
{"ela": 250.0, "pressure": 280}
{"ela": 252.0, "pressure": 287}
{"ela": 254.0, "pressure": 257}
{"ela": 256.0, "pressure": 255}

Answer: 268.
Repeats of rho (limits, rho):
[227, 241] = 271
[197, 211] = 245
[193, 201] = 238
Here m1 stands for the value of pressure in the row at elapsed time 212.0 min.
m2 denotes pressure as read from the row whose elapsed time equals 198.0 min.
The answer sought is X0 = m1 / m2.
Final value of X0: 1.00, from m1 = 235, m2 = 235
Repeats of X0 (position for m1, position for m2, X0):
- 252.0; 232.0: 1.06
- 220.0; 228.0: 0.96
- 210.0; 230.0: 0.91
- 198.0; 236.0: 0.92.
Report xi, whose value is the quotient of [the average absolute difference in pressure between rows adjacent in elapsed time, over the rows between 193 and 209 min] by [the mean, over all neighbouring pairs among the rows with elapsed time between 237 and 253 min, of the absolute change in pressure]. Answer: 0.4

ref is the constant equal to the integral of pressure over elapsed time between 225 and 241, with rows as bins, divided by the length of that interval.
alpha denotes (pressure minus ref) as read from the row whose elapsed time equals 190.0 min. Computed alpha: -24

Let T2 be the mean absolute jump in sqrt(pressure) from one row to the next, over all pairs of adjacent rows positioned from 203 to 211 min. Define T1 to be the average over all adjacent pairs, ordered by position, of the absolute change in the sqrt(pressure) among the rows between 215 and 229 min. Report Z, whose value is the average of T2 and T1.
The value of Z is 0.213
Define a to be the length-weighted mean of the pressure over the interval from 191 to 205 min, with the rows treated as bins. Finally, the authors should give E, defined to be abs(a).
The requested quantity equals 234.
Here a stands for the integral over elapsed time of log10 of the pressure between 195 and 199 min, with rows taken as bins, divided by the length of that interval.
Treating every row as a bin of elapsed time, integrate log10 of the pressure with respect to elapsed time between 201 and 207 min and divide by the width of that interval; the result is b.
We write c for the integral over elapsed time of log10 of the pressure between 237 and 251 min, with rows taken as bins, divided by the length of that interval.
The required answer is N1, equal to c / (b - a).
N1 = -160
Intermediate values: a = 2.374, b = 2.36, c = 2.45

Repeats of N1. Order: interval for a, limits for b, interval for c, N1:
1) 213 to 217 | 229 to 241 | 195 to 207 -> 71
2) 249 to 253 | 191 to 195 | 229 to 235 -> -33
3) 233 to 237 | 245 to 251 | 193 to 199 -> 53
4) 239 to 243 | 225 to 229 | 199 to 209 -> -99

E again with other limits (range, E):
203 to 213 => 236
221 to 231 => 266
